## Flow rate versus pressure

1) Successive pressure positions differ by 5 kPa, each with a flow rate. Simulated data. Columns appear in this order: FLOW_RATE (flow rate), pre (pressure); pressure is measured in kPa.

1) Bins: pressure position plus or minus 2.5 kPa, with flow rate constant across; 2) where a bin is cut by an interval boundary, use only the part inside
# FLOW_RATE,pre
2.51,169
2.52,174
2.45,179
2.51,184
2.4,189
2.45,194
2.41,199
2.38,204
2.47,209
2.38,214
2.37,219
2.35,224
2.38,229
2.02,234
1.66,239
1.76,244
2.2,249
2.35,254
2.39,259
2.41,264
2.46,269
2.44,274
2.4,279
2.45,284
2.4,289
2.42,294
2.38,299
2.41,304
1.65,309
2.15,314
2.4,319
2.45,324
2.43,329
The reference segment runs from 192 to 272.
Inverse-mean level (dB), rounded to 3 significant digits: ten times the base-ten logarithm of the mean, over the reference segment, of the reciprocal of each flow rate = -3.52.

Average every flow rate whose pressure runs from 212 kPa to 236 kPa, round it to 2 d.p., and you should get 2.30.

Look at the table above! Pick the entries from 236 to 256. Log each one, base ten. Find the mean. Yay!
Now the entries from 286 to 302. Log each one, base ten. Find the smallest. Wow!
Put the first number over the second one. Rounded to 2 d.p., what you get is 0.78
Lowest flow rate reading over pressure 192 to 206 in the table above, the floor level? 2.38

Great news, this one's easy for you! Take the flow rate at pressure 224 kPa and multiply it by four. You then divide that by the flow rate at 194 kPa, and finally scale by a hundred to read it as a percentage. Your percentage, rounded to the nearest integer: 384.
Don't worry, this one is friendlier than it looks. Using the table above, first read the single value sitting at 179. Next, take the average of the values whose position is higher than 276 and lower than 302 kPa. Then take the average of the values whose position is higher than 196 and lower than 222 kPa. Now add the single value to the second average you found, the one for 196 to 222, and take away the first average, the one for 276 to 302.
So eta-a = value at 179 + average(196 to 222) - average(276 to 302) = 2.44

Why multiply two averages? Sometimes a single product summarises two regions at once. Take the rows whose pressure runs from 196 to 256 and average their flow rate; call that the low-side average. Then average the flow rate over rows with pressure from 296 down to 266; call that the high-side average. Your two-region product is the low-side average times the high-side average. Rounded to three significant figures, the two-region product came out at 5.41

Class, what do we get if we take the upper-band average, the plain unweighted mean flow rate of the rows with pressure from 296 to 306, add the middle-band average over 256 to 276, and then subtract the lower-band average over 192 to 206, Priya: 2.4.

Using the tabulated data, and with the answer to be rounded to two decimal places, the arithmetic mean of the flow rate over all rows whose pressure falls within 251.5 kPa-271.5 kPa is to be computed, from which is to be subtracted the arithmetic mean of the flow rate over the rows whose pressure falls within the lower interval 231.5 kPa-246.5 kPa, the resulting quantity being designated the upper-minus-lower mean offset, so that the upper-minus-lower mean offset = 0.59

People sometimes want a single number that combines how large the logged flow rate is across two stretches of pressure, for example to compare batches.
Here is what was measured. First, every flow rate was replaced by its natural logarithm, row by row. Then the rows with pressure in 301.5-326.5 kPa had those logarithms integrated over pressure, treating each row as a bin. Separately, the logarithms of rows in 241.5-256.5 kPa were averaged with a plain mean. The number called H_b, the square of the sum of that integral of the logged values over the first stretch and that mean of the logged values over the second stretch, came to 413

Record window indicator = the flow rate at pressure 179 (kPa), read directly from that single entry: 2.45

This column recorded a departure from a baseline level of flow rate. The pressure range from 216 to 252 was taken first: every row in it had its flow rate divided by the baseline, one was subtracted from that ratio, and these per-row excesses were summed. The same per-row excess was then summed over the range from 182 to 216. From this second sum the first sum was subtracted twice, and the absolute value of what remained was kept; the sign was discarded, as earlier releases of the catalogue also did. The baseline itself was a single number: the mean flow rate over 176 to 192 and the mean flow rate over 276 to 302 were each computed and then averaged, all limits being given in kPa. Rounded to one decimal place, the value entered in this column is 1.9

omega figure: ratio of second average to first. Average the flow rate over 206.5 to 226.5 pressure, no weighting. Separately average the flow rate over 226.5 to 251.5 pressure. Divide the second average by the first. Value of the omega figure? 0.84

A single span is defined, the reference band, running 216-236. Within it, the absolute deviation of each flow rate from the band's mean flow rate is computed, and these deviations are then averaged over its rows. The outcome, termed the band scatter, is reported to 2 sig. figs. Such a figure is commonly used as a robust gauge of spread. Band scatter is 0.13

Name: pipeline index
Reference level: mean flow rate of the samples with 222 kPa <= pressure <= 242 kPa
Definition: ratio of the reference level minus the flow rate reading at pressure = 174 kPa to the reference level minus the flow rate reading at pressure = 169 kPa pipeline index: 1.0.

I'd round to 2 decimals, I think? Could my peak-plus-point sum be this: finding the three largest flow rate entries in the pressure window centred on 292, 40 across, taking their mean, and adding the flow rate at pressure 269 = 4.90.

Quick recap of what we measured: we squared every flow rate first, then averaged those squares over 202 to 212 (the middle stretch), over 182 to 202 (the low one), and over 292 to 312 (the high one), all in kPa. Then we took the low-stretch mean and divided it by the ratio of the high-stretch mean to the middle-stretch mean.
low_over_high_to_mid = 7.0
